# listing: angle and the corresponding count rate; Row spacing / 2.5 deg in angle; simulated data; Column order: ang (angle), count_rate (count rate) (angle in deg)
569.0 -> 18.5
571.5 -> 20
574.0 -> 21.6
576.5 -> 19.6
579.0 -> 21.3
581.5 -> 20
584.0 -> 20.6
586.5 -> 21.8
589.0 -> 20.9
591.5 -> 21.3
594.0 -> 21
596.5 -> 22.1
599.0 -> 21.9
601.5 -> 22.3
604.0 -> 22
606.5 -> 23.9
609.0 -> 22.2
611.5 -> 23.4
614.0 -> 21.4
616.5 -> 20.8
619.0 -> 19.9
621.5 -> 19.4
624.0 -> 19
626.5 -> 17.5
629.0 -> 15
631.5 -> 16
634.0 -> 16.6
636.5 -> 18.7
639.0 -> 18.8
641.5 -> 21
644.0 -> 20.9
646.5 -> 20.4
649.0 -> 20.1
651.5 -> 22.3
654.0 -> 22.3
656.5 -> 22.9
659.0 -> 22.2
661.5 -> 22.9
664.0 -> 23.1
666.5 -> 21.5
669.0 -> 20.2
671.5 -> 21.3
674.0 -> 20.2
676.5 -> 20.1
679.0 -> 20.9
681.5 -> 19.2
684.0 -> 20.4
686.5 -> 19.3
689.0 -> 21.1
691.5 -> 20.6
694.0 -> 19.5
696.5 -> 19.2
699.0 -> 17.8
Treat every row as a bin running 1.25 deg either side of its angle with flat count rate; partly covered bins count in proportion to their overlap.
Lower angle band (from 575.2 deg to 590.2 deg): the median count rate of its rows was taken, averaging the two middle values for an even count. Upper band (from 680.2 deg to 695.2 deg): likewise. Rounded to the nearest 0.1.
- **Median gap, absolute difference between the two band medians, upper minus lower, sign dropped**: 0.8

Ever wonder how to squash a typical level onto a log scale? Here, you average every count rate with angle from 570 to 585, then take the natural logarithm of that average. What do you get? 3.02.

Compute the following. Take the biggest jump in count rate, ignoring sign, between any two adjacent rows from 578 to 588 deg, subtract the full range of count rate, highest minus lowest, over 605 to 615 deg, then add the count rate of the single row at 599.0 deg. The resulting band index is 21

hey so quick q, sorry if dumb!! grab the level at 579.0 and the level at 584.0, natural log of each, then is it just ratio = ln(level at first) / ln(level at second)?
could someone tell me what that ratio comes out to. 1.011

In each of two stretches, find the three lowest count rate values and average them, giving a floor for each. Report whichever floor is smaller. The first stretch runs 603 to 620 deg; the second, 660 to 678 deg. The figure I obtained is 20.2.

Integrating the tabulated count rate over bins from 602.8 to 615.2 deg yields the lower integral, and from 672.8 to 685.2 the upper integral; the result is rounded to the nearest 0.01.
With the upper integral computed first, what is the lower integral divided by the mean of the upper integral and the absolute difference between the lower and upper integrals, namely 2.00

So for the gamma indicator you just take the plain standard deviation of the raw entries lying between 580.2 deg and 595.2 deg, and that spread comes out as 0.6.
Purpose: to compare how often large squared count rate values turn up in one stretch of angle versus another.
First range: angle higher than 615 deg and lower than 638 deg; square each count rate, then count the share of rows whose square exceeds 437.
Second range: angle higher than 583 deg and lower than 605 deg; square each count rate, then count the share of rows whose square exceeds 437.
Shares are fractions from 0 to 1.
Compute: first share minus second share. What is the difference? -0.8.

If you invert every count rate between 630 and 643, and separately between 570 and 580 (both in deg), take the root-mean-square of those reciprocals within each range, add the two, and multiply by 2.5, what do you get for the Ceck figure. 0.261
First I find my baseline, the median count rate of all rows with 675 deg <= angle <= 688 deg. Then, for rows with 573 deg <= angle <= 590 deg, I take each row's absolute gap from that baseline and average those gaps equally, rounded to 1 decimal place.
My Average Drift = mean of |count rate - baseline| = 0.9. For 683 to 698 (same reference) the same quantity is 0.7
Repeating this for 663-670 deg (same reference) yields 1.5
